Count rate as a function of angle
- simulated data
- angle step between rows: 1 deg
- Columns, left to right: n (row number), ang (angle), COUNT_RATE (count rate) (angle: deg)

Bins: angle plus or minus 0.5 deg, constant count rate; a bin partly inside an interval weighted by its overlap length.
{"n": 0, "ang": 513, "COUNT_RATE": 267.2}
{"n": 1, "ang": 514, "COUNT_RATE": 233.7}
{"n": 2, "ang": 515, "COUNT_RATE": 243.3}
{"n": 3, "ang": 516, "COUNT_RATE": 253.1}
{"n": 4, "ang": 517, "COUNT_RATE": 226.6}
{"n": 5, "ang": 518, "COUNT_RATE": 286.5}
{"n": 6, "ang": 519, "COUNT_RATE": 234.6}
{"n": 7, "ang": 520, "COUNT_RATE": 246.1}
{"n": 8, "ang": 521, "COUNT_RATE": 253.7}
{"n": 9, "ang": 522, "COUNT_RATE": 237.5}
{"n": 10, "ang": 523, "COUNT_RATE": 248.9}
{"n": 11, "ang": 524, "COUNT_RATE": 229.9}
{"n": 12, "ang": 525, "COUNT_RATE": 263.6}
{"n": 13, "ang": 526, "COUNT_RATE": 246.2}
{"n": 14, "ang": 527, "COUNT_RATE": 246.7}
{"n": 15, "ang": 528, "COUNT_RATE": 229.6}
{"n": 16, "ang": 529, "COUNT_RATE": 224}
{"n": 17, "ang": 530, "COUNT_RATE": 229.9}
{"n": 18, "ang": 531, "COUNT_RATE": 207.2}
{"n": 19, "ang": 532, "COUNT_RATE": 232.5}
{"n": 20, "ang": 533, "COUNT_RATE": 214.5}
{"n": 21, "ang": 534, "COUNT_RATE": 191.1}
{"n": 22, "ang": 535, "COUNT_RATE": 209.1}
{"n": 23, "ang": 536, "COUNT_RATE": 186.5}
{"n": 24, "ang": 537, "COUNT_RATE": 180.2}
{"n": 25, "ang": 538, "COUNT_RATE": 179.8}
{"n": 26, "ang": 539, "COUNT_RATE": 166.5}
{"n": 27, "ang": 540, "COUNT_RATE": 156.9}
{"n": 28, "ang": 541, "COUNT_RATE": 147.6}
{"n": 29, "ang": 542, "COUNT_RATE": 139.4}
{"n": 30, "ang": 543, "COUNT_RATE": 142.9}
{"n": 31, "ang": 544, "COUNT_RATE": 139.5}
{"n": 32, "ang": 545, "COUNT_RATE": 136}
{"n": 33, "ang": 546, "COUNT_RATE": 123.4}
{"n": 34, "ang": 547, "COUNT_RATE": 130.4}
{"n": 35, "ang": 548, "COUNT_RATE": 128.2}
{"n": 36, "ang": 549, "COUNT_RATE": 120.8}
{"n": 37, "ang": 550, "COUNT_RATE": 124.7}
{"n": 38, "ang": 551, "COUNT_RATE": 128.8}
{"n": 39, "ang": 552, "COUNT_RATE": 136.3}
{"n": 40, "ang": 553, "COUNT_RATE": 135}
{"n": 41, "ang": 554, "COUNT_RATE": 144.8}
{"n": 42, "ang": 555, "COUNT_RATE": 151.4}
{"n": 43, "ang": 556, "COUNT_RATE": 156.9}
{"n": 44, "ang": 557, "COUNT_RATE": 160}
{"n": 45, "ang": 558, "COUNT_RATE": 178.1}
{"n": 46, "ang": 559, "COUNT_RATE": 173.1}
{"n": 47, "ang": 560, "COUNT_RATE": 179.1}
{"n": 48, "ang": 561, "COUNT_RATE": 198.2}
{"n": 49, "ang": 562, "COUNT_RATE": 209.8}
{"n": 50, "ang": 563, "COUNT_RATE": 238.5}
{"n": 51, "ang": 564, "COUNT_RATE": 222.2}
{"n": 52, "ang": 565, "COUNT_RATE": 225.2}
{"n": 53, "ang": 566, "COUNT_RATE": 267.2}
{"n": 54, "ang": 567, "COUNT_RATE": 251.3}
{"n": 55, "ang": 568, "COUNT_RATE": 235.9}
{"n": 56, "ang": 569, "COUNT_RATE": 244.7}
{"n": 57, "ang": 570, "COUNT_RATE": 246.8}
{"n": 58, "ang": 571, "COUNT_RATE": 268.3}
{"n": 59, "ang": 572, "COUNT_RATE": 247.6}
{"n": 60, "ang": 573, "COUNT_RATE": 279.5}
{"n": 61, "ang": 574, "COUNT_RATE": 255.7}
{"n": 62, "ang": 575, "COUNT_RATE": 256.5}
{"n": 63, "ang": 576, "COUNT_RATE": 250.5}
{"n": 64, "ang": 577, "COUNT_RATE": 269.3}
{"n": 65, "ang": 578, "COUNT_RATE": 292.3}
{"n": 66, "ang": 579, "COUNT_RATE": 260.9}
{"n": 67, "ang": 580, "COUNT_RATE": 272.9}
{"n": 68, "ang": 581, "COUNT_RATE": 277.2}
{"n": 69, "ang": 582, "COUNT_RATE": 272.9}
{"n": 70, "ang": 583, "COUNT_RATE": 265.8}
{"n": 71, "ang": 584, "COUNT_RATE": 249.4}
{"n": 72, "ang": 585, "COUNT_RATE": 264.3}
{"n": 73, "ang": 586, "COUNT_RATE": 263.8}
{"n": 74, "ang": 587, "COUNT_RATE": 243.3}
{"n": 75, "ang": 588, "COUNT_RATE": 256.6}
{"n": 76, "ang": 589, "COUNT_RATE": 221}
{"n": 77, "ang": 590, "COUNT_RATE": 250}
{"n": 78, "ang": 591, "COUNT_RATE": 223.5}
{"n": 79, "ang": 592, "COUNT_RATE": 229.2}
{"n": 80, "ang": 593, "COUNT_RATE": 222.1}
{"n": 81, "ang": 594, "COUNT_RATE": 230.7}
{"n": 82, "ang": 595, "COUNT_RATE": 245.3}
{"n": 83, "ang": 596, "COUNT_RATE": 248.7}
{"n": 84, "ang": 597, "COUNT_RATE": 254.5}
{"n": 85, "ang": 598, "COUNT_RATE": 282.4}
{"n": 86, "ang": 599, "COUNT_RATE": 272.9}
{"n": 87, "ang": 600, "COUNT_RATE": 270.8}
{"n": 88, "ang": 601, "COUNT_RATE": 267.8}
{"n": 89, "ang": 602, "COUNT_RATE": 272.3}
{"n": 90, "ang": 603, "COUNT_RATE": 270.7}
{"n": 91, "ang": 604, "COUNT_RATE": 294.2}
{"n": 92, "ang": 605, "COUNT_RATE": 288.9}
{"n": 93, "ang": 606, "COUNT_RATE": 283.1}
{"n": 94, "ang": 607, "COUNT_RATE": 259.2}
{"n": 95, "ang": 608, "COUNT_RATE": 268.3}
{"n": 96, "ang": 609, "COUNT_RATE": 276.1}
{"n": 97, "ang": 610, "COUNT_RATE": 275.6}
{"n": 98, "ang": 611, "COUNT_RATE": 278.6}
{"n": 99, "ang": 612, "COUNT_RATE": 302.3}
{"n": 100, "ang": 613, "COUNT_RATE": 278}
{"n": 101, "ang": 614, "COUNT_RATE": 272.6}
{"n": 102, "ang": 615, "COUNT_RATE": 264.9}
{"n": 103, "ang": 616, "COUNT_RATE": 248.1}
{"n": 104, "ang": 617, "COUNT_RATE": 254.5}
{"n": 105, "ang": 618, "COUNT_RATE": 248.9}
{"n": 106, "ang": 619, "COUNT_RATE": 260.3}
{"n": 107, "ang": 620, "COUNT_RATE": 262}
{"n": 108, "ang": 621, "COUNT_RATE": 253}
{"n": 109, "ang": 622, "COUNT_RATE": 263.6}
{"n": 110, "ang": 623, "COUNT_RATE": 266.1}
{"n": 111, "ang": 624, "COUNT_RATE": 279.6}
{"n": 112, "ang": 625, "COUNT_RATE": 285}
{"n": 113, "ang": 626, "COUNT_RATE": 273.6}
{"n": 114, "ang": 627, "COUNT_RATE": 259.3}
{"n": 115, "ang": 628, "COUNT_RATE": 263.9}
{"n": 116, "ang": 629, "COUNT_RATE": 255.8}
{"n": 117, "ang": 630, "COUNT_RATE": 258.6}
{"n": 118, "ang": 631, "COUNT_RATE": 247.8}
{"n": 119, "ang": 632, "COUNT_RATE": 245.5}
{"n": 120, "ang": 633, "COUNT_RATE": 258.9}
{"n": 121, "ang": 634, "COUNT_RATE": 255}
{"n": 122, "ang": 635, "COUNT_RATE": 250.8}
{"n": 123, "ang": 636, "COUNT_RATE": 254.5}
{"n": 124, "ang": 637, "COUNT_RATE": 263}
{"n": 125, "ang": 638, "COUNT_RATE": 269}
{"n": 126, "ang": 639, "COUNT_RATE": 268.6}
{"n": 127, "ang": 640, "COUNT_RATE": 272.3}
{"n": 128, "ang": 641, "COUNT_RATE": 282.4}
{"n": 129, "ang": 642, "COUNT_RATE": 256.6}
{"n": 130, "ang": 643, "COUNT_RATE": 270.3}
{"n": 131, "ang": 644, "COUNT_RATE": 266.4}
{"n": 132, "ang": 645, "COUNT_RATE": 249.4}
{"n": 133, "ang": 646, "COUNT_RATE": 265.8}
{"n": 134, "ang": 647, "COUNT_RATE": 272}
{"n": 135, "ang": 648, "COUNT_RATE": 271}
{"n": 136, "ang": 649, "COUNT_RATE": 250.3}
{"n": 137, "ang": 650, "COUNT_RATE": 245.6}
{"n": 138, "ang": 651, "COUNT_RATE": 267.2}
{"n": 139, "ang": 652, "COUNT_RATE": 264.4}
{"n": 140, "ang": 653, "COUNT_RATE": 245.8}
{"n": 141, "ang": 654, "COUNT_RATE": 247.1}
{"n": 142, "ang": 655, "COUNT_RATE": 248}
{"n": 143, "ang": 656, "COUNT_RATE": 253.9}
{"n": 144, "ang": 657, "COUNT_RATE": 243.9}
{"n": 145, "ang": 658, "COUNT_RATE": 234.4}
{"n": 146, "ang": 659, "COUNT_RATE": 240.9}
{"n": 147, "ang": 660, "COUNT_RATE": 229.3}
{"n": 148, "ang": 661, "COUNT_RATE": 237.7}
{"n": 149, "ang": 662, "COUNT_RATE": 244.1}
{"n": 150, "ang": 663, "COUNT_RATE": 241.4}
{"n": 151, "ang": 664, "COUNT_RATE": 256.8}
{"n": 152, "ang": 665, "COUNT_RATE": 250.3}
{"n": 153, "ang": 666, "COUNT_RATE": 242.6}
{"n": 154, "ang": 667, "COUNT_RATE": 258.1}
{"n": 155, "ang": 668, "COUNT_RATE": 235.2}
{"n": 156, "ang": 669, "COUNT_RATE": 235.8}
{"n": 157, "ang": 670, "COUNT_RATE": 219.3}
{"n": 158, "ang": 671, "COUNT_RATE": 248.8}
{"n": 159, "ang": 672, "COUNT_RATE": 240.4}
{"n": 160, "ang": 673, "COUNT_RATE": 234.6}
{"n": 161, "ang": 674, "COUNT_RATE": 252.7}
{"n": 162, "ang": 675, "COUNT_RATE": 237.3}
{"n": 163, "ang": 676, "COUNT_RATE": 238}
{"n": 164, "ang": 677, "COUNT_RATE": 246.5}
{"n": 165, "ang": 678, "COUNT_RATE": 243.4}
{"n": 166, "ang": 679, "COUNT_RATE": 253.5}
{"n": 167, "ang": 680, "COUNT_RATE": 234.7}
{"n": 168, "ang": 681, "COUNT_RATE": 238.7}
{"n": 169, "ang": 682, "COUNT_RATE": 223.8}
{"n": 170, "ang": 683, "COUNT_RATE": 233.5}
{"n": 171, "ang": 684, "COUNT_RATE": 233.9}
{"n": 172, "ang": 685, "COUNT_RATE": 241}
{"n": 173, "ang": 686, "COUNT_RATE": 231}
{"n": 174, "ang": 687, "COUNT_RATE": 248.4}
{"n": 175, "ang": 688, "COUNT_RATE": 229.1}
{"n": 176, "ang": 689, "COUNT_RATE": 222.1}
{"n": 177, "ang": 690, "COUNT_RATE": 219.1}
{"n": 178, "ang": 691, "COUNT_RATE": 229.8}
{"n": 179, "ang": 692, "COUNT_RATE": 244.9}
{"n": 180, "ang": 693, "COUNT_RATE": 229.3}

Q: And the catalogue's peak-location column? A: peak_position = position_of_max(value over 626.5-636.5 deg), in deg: 628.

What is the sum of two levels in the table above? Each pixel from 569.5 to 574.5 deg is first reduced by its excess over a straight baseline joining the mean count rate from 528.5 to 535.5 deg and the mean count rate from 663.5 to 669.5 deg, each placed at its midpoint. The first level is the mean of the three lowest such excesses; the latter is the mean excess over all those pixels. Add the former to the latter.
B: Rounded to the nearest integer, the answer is 60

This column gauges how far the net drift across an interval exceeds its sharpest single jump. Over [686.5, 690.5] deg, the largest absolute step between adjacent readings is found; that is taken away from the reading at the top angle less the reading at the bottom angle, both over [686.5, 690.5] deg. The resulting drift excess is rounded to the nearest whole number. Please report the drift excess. -49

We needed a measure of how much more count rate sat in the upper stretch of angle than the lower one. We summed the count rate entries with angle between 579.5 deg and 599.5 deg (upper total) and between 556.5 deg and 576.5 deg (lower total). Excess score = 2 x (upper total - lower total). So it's 917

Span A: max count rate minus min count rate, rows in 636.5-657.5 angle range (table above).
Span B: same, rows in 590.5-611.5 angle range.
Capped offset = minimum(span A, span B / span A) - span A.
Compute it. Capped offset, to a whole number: -37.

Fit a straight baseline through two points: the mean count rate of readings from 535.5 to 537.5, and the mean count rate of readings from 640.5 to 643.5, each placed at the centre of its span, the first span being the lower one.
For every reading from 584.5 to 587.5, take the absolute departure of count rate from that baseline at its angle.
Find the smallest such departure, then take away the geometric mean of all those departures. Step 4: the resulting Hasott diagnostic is -13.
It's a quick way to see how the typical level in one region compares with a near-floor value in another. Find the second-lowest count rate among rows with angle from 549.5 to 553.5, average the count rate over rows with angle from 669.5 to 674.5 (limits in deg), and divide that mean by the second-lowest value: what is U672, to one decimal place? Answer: 1.9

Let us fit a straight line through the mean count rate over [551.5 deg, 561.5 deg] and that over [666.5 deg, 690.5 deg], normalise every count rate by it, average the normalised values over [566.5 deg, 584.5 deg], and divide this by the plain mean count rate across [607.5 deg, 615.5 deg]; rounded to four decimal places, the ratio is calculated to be 0.0054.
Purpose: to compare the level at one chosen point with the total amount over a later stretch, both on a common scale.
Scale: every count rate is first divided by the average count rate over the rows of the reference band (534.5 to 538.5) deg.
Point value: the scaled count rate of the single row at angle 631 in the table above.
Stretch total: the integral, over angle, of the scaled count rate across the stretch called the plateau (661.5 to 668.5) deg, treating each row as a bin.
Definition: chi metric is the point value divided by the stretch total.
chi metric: 0.14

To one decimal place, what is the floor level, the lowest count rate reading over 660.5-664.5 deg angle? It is 237.7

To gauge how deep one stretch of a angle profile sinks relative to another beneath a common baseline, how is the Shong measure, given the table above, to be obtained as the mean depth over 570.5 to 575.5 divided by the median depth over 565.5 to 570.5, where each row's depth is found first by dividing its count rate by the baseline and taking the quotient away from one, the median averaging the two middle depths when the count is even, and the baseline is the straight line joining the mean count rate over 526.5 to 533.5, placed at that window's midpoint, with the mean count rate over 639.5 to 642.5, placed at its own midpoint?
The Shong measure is 3.9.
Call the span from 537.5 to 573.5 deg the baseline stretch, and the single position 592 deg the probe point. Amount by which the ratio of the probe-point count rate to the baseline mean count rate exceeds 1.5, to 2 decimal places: -0.23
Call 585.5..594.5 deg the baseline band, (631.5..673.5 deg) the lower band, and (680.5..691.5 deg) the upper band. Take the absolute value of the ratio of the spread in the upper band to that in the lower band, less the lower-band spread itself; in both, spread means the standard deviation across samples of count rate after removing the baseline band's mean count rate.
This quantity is 13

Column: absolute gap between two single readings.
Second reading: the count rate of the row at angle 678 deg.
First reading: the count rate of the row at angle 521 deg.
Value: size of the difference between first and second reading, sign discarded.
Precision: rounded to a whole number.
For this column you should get 10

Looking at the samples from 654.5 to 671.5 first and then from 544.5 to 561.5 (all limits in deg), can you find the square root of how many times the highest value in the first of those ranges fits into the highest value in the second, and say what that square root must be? 0.88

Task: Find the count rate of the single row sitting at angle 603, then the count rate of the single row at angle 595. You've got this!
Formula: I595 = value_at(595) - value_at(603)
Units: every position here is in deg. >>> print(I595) -25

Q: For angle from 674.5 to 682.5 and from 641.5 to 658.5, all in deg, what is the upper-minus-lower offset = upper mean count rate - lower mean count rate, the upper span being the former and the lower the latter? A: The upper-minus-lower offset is -17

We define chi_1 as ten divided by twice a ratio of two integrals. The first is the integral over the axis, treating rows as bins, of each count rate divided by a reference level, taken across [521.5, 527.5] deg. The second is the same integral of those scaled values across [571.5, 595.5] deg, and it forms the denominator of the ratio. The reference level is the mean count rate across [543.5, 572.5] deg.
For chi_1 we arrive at 21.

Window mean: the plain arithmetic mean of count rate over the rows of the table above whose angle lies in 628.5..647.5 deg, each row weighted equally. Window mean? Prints 261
